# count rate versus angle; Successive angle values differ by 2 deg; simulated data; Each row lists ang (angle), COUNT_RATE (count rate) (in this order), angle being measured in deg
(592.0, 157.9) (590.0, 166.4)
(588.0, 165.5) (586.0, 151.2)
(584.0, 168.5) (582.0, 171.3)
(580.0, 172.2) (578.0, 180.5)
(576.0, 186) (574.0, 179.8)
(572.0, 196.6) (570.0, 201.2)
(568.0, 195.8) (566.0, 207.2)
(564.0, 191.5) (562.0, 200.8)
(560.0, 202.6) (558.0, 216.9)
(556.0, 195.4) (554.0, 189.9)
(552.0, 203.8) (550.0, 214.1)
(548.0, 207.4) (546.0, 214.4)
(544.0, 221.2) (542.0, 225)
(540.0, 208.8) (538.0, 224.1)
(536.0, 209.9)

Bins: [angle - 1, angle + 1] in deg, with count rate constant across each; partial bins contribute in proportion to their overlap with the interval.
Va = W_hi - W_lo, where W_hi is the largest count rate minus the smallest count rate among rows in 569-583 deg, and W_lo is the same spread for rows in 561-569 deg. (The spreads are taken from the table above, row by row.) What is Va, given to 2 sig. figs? 14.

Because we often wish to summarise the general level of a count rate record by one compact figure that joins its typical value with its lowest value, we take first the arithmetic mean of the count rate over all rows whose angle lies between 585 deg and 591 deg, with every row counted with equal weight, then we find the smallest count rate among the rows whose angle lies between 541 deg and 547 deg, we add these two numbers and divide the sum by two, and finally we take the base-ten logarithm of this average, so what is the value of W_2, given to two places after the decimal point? 2.27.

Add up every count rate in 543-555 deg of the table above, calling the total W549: 1251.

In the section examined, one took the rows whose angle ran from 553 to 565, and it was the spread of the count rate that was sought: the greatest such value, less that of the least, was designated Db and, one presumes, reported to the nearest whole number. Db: 27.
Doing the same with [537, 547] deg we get 16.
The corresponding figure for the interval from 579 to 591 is 21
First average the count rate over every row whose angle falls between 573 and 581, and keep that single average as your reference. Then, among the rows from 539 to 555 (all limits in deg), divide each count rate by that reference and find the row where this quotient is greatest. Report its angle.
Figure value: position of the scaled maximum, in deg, 542.0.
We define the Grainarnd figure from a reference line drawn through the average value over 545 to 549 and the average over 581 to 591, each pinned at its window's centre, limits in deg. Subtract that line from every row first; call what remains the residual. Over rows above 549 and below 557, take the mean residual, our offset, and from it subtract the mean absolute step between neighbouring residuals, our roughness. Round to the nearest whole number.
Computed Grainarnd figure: -12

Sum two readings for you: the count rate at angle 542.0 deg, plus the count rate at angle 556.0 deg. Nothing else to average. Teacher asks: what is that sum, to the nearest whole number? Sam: 420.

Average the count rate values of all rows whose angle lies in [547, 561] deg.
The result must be 204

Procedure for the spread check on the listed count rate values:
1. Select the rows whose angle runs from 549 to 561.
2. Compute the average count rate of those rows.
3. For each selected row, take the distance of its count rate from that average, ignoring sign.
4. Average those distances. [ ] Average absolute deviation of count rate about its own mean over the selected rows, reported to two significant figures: 7.8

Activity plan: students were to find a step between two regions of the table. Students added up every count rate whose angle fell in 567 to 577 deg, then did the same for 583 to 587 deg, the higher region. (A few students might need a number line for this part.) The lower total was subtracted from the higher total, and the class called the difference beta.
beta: -640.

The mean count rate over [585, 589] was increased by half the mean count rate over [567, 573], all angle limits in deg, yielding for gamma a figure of 257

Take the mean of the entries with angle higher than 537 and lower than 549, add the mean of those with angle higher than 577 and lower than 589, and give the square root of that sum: 19.6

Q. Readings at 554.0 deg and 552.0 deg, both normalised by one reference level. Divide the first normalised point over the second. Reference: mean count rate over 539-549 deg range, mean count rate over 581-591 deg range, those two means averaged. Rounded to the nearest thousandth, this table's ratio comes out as 0.932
